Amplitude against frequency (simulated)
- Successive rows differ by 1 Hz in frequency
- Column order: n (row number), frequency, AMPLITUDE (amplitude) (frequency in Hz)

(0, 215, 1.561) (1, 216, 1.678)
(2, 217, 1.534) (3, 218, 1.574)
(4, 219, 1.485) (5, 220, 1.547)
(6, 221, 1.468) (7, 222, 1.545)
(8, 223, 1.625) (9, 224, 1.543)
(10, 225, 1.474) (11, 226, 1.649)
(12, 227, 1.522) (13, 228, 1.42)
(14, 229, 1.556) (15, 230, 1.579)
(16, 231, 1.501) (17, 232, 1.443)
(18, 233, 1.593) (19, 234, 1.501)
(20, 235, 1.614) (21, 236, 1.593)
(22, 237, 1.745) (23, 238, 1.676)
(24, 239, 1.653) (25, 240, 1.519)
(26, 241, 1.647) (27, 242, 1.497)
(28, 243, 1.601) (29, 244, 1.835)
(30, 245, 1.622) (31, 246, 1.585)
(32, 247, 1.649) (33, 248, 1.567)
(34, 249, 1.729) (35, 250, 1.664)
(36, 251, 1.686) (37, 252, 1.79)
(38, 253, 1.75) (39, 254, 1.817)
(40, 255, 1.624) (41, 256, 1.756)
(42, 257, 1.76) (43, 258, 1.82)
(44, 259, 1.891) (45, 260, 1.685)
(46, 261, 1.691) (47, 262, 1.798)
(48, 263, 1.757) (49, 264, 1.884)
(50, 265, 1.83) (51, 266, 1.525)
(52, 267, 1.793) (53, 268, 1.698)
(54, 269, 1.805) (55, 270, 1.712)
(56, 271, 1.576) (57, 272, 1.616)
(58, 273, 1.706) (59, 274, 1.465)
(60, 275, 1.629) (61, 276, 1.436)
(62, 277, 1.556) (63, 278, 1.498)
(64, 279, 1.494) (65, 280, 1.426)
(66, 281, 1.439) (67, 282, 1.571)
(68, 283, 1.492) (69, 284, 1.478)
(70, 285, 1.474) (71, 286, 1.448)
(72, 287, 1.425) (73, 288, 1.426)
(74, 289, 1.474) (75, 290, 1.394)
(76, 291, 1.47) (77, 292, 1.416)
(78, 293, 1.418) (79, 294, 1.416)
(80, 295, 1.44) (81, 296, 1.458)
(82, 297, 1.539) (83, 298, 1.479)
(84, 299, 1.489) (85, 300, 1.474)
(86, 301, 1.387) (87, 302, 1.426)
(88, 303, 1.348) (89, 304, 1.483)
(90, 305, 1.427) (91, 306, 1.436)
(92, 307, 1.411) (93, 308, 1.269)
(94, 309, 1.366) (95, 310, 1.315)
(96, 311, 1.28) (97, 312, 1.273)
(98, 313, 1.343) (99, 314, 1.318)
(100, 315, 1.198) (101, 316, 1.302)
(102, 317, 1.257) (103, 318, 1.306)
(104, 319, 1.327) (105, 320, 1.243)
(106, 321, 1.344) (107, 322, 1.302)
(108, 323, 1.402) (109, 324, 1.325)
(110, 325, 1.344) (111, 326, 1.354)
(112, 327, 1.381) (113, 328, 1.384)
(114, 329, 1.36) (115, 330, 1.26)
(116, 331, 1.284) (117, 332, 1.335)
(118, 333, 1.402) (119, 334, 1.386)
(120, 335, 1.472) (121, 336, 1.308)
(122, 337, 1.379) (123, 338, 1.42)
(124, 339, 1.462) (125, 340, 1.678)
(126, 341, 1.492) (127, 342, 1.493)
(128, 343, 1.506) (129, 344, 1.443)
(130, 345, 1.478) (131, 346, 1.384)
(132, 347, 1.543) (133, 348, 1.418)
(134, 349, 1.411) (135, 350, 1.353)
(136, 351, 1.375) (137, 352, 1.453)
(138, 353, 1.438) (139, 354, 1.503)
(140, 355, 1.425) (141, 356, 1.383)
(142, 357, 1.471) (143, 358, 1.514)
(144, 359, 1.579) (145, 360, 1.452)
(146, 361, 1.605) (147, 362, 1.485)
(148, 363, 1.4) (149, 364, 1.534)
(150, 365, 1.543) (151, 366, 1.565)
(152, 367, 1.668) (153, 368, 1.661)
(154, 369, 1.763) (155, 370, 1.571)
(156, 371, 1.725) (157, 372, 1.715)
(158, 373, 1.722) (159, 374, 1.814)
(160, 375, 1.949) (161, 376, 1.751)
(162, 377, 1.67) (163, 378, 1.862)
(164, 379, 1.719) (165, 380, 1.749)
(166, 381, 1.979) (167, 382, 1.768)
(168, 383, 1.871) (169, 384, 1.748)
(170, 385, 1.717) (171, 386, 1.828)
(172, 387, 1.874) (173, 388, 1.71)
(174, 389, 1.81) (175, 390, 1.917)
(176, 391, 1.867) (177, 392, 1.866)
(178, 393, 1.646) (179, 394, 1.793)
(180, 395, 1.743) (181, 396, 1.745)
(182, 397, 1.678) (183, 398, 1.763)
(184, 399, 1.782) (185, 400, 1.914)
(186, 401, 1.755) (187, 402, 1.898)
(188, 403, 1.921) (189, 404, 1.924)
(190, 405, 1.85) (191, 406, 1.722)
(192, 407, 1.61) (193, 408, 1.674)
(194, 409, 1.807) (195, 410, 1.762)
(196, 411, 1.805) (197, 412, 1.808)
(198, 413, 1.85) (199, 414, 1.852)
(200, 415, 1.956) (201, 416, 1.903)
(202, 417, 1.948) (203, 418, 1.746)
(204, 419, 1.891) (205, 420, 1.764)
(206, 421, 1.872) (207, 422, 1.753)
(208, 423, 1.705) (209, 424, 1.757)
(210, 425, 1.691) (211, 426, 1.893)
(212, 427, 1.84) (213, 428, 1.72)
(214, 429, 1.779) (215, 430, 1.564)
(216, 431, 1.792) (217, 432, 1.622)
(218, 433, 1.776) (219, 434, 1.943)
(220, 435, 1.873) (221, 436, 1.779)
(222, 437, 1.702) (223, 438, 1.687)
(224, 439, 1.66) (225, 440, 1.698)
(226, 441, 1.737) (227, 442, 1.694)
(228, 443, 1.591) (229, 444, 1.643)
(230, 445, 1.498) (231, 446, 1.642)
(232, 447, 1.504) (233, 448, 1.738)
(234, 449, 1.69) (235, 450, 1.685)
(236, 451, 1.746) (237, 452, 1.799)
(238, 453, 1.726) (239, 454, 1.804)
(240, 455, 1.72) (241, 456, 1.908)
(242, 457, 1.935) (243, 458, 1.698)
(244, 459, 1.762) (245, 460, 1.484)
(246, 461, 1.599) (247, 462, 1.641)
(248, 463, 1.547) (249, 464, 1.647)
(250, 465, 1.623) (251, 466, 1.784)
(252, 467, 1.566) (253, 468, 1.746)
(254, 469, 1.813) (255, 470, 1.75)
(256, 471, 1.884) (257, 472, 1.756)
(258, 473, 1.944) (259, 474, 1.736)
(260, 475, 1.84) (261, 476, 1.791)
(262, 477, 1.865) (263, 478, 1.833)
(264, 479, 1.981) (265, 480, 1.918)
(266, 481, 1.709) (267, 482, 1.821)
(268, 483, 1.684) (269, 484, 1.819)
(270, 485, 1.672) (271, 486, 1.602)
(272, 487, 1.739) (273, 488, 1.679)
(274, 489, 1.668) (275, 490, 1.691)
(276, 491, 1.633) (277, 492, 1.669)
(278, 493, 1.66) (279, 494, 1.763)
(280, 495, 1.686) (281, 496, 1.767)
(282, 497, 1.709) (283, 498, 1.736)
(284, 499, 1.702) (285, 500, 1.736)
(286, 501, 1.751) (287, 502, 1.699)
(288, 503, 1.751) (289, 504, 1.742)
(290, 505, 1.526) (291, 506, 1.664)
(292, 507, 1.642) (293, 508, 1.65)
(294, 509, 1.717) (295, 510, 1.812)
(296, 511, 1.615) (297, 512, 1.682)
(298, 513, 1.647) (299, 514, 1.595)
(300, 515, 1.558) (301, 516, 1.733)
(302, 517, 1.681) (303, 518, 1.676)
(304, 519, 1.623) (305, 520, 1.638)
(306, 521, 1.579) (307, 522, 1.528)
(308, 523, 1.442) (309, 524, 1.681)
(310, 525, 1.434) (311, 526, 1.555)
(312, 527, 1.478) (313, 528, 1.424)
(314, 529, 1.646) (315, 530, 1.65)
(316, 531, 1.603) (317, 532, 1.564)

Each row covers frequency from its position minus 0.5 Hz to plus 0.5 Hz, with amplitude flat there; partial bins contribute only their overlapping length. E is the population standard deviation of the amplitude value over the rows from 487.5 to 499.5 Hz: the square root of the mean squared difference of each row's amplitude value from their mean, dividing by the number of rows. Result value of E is 0.039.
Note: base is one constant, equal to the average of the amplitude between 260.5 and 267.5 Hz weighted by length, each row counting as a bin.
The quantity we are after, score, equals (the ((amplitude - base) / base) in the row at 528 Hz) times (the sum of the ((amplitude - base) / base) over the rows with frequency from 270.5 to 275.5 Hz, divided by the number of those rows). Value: 0.017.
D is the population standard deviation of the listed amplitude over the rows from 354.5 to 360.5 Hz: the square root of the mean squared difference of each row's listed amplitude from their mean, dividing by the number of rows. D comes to 0.063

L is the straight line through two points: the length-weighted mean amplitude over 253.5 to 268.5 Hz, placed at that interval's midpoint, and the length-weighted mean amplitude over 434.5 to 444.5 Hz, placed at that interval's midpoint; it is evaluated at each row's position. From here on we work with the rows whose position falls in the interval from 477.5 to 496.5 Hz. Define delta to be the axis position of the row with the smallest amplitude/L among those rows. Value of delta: 486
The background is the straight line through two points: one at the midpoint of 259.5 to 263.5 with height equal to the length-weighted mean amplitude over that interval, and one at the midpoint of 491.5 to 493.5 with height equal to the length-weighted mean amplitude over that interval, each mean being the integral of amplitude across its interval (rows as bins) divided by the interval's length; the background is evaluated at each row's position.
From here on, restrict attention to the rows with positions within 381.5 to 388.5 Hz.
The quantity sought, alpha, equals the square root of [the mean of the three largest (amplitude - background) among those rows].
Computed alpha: 0.40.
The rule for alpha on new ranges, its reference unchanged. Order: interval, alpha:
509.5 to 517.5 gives 0.29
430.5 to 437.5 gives 0.43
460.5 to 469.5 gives 0.33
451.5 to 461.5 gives 0.45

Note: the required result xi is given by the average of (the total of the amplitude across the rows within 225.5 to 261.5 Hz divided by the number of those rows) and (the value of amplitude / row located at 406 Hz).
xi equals 1.68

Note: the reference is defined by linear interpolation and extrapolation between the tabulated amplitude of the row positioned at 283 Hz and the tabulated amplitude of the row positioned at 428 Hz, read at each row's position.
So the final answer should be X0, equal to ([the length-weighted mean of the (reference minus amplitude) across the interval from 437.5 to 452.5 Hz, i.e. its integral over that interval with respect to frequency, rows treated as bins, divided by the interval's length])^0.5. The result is 0.28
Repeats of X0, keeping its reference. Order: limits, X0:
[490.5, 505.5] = 0.36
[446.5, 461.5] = 0.20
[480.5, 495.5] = 0.34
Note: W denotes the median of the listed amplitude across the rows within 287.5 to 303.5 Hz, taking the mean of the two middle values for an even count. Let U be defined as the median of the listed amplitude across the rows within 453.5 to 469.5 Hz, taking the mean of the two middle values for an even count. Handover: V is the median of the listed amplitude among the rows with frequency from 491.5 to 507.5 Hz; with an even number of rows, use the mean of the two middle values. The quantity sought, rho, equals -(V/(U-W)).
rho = -6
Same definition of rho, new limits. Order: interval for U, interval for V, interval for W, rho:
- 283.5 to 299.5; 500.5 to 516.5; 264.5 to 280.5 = 12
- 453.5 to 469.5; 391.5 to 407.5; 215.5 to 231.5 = -11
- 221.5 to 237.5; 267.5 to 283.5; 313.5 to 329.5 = -7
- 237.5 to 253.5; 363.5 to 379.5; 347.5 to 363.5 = -8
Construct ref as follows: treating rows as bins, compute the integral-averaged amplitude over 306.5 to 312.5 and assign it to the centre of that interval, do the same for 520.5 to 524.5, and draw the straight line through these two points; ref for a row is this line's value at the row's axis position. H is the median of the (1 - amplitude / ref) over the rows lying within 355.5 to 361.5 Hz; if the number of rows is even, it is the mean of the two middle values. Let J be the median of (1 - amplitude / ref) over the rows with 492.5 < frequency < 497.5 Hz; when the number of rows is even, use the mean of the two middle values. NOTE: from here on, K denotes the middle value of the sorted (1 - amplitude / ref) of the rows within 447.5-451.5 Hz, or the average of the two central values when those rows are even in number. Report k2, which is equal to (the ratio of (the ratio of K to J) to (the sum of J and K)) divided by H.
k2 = 56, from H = -0.09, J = -0.12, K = -0.16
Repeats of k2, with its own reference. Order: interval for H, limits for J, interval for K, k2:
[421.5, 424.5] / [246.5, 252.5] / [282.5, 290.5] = 4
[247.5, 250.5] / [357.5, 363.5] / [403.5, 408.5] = 24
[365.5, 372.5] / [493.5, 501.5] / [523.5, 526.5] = -1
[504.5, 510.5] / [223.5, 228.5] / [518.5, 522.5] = 6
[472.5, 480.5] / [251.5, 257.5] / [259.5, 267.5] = 6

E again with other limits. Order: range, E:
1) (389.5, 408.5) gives 0.098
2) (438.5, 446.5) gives 0.069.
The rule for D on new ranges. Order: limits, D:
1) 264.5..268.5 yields 0.118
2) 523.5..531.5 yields 0.096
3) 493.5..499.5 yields 0.031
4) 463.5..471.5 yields 0.100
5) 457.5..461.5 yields 0.105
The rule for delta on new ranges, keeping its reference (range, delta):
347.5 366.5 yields 350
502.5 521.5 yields 505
